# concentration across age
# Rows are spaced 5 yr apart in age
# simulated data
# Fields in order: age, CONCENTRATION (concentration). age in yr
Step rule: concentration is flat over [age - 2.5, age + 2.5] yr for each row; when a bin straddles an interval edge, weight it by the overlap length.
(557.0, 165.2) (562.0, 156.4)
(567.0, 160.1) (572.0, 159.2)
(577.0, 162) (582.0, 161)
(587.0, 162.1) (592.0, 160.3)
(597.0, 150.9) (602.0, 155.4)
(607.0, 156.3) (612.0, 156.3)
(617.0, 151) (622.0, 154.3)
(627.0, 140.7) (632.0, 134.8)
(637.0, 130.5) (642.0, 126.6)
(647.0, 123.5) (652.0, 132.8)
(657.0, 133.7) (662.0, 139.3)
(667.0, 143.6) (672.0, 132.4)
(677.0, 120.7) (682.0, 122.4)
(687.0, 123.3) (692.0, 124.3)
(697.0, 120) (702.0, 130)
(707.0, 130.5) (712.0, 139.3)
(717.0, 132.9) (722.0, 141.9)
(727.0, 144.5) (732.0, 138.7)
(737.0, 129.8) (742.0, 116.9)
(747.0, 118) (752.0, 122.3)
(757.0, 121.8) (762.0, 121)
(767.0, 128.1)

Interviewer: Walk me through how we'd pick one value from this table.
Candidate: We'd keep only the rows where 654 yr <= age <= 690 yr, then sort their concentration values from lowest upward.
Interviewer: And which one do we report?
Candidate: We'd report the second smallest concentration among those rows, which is 122.4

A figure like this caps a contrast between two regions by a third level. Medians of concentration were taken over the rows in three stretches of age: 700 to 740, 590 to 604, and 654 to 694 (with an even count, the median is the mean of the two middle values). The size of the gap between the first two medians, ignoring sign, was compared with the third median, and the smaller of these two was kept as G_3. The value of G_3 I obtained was 20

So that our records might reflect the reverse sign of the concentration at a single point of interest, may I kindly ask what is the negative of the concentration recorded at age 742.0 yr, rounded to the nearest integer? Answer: -117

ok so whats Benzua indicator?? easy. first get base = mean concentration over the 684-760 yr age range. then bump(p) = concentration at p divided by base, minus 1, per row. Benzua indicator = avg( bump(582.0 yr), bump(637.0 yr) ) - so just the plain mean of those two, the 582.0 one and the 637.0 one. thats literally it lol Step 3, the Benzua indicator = 0.13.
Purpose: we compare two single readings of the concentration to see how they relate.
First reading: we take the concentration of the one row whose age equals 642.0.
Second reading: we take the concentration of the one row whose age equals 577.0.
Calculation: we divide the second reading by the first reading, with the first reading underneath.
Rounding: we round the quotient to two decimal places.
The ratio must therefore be 1.28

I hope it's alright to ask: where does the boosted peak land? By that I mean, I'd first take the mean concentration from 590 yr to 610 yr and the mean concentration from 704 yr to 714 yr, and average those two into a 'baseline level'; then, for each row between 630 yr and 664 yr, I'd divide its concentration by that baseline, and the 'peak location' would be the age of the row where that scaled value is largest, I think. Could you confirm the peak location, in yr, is 662.0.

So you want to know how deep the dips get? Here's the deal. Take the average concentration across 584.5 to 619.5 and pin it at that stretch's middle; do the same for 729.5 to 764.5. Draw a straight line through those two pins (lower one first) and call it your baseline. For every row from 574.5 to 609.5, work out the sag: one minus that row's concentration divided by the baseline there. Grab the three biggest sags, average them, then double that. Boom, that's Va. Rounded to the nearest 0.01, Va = 0.03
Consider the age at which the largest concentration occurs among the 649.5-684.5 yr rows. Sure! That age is 667.0 yr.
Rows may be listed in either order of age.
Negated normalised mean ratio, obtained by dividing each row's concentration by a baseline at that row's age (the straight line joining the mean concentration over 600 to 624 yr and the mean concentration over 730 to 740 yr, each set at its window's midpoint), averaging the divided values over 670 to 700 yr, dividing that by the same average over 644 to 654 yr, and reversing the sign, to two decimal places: -1.01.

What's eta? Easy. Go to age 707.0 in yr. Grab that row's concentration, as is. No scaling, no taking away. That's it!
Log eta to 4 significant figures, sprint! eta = 130.5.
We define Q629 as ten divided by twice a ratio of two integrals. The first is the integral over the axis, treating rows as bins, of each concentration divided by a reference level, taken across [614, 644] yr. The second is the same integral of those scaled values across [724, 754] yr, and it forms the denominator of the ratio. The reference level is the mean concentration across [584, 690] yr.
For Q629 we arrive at 4.6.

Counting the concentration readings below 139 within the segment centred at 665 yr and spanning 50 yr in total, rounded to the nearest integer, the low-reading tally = 8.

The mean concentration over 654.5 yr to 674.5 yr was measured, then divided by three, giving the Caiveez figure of 46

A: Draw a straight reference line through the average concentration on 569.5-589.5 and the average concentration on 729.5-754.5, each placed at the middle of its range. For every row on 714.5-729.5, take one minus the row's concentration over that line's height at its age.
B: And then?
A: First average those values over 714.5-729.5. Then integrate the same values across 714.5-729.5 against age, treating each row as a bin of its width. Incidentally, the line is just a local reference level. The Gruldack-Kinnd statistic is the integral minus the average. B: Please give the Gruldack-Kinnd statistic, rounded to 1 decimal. -1.1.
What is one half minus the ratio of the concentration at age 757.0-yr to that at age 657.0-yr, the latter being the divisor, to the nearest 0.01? -0.41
